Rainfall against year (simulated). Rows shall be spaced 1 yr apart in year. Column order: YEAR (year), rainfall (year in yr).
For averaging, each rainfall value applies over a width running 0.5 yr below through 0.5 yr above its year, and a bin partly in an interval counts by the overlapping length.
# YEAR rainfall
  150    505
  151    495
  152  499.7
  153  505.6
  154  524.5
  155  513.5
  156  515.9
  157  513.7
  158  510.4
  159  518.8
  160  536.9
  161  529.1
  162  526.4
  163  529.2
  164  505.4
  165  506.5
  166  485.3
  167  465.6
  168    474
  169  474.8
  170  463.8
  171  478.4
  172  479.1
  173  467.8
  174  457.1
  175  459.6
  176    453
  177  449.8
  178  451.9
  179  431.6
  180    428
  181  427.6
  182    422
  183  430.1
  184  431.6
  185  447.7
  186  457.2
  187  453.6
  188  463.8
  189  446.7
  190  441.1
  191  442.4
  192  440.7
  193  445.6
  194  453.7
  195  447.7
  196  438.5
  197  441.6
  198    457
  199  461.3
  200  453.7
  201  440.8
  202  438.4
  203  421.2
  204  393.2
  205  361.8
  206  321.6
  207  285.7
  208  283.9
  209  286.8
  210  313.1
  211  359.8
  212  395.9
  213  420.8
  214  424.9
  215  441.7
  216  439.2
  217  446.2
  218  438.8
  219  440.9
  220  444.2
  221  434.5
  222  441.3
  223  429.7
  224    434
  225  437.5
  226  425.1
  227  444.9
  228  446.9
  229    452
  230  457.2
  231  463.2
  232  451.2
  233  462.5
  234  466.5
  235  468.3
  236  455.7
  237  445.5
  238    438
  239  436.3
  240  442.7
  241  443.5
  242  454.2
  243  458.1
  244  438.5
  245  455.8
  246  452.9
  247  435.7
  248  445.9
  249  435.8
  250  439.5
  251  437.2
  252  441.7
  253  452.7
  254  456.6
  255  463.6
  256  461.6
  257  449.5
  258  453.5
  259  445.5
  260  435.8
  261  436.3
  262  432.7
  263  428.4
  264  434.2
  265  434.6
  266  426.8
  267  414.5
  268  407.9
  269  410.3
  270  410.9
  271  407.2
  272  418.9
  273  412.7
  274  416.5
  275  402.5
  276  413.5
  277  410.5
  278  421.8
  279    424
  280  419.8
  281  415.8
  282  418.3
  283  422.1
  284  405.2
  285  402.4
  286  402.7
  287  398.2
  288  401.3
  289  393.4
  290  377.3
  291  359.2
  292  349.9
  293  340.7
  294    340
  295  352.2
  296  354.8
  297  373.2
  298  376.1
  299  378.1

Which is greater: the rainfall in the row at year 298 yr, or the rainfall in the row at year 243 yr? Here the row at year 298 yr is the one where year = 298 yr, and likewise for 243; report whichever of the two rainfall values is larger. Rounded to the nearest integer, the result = 458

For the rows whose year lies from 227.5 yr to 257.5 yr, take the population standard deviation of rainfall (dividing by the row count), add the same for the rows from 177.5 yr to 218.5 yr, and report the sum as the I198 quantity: 59.8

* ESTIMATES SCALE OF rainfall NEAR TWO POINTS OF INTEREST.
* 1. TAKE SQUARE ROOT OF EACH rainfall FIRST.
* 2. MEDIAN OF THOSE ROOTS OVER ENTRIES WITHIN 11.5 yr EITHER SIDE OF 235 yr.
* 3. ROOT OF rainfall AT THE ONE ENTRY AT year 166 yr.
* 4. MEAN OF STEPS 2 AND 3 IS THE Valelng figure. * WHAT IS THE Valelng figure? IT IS 21.6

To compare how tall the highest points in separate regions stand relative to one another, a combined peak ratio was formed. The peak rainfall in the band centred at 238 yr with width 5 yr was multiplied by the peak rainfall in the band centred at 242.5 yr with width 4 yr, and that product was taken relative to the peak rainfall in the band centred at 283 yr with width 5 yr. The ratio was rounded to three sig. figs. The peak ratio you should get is 495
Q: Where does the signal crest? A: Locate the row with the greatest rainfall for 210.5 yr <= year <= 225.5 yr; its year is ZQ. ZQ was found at 217 yr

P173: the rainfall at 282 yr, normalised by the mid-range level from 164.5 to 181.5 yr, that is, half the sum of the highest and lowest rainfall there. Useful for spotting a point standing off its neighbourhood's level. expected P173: 0.90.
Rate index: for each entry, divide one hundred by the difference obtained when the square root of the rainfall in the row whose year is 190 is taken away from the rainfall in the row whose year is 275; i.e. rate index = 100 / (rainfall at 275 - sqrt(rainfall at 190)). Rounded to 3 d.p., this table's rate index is 0.262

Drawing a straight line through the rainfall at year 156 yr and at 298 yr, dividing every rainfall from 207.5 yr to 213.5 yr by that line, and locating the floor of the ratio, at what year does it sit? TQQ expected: 208 yr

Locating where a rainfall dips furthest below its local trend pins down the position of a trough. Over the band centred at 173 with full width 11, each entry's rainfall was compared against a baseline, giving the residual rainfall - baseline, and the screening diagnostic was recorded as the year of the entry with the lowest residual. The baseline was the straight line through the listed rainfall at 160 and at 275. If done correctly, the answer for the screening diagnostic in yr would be 177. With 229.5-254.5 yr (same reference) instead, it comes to 239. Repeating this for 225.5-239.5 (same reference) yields 226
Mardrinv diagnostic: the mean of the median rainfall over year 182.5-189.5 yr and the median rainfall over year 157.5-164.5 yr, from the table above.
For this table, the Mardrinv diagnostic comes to 487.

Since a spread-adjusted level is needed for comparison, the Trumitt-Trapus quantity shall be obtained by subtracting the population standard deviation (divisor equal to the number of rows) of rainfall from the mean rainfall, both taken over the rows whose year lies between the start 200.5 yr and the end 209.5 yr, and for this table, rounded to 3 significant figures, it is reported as 296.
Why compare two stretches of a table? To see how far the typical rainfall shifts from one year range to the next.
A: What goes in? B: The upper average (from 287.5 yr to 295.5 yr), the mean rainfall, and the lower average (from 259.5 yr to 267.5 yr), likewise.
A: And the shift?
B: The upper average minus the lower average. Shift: -66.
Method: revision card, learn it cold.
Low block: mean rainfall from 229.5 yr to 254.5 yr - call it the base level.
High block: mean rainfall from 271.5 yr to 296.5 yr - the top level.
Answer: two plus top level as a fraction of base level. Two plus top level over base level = 2.88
